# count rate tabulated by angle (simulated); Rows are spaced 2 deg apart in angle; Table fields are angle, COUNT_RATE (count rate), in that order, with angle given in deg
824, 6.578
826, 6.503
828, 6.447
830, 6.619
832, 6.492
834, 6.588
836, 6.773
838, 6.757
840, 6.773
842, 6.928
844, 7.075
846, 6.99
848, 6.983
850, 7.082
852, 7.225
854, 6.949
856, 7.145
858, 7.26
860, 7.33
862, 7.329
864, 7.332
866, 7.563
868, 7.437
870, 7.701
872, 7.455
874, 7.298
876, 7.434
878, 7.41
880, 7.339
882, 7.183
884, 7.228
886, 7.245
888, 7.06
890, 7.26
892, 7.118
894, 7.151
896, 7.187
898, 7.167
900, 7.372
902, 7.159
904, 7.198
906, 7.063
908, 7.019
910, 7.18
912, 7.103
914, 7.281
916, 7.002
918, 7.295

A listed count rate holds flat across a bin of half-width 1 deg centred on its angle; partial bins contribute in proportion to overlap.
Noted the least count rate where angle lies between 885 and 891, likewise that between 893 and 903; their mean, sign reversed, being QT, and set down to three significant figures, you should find -7.11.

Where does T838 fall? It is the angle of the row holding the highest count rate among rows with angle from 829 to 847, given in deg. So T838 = 844 deg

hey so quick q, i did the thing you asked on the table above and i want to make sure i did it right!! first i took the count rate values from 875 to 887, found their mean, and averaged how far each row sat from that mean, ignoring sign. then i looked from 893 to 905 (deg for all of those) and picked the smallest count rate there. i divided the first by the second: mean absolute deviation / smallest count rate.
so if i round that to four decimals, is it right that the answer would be 0.0123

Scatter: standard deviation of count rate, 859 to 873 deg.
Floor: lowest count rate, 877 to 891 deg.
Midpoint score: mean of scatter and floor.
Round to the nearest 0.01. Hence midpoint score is 3.60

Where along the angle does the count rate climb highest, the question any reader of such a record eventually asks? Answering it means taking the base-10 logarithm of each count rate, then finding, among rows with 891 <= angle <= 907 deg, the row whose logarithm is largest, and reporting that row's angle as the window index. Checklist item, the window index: 900 deg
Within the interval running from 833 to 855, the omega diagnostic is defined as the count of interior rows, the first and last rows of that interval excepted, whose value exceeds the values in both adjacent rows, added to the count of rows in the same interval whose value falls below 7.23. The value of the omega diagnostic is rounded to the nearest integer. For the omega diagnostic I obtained 14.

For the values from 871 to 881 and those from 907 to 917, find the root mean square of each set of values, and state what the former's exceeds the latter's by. 0.27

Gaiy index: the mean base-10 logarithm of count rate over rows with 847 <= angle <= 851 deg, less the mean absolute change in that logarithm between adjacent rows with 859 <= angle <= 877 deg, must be 0.839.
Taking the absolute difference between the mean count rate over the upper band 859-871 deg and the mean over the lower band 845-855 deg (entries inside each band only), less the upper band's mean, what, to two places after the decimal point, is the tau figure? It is -7.05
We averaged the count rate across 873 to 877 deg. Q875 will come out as 7.37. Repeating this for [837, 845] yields 6.88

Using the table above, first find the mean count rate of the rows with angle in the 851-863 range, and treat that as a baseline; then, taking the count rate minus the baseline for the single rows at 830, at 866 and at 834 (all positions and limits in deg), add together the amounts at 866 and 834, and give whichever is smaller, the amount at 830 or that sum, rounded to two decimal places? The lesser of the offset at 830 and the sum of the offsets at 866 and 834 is -0.59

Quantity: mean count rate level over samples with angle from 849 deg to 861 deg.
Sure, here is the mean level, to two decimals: 7.17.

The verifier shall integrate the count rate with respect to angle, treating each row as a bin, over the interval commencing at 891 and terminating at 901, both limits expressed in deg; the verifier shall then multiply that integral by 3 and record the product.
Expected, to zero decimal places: 216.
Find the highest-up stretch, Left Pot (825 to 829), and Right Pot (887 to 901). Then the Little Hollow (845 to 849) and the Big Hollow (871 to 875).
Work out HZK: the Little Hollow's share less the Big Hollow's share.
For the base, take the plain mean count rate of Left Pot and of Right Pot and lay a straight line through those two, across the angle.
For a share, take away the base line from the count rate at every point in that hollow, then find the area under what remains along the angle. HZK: -0.5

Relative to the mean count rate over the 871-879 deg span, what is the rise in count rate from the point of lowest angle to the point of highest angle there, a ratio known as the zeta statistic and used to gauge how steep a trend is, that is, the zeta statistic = -0.006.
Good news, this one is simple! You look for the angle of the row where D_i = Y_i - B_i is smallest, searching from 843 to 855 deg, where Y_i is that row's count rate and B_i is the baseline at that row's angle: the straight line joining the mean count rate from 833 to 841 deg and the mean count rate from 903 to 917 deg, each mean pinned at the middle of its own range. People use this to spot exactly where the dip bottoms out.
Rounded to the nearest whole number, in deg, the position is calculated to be 854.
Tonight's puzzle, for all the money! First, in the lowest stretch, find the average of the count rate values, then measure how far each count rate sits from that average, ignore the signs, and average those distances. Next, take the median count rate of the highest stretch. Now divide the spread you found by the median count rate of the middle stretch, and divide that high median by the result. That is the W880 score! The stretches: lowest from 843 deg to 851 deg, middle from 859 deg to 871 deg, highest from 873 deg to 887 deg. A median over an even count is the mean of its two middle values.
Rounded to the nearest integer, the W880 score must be 1172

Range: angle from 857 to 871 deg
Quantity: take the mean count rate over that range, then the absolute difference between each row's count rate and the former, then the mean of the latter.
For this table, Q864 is 0.125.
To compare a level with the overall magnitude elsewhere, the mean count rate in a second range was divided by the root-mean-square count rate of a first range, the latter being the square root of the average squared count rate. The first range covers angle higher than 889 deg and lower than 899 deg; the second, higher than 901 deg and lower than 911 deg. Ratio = 0.993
